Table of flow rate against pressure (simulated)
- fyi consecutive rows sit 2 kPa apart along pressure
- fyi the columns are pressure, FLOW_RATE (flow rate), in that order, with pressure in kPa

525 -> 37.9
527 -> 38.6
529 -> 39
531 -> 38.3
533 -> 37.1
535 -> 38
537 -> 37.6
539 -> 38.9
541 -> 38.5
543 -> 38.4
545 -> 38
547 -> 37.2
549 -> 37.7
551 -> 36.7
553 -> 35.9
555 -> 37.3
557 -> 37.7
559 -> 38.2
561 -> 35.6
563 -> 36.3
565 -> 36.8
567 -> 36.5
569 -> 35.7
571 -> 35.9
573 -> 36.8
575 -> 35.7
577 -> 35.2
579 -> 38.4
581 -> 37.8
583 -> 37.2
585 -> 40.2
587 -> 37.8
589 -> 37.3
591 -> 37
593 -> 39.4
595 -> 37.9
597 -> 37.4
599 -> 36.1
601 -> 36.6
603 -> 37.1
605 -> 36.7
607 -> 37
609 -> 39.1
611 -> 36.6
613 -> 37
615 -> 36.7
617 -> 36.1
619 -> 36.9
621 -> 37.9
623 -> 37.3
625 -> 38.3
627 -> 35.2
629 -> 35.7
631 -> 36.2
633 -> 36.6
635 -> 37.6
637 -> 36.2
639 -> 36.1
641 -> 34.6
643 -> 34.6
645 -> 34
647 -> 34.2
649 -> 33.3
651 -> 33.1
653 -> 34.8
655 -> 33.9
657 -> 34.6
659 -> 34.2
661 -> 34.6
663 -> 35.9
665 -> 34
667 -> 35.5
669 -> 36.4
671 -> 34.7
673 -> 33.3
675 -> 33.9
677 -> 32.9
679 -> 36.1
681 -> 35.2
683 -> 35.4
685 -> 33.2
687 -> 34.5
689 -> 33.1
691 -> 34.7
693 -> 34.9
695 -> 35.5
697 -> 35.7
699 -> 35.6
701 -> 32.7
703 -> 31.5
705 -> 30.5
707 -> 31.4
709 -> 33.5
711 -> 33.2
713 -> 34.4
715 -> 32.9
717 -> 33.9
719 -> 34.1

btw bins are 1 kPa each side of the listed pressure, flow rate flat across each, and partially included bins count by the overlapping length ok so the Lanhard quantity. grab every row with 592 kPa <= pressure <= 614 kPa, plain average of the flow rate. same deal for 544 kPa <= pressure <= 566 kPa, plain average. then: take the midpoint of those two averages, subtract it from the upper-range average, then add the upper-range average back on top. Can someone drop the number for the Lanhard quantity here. 37.5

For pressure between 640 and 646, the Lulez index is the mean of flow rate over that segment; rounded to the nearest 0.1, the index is 34.4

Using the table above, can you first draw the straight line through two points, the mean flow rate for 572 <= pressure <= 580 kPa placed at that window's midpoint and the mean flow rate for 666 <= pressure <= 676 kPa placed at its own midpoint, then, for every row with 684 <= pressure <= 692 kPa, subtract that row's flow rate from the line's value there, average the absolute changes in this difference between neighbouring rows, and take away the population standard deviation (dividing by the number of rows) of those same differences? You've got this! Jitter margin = 0.70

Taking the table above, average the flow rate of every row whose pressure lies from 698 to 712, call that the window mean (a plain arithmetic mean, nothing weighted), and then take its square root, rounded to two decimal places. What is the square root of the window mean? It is 5.71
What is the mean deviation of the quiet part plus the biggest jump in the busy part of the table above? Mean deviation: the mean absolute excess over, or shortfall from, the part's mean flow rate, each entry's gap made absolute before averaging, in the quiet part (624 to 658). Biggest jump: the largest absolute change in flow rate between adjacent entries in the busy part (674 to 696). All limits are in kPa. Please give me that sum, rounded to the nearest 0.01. 4.38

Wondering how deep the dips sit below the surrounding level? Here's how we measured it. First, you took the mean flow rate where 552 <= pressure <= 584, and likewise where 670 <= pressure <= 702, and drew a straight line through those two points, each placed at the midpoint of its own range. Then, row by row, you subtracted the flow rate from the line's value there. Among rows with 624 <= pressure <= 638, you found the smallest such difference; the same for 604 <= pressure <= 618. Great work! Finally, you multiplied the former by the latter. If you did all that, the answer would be 8.6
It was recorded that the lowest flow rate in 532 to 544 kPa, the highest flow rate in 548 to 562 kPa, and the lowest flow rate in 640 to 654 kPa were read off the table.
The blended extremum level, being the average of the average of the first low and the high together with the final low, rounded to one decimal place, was 35.4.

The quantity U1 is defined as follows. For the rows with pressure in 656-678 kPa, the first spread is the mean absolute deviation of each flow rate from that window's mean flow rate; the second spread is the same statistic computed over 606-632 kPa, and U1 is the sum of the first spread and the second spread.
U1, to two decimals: 1.58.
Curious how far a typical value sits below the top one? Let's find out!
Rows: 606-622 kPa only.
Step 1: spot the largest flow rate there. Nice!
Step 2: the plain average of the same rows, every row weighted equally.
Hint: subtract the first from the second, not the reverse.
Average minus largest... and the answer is -1.9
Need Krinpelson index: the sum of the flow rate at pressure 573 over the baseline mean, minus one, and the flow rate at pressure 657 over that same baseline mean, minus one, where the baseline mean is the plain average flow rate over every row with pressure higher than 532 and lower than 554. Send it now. -0.10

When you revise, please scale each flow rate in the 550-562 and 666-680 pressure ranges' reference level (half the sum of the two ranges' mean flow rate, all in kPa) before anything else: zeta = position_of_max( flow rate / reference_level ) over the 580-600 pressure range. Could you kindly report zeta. 585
